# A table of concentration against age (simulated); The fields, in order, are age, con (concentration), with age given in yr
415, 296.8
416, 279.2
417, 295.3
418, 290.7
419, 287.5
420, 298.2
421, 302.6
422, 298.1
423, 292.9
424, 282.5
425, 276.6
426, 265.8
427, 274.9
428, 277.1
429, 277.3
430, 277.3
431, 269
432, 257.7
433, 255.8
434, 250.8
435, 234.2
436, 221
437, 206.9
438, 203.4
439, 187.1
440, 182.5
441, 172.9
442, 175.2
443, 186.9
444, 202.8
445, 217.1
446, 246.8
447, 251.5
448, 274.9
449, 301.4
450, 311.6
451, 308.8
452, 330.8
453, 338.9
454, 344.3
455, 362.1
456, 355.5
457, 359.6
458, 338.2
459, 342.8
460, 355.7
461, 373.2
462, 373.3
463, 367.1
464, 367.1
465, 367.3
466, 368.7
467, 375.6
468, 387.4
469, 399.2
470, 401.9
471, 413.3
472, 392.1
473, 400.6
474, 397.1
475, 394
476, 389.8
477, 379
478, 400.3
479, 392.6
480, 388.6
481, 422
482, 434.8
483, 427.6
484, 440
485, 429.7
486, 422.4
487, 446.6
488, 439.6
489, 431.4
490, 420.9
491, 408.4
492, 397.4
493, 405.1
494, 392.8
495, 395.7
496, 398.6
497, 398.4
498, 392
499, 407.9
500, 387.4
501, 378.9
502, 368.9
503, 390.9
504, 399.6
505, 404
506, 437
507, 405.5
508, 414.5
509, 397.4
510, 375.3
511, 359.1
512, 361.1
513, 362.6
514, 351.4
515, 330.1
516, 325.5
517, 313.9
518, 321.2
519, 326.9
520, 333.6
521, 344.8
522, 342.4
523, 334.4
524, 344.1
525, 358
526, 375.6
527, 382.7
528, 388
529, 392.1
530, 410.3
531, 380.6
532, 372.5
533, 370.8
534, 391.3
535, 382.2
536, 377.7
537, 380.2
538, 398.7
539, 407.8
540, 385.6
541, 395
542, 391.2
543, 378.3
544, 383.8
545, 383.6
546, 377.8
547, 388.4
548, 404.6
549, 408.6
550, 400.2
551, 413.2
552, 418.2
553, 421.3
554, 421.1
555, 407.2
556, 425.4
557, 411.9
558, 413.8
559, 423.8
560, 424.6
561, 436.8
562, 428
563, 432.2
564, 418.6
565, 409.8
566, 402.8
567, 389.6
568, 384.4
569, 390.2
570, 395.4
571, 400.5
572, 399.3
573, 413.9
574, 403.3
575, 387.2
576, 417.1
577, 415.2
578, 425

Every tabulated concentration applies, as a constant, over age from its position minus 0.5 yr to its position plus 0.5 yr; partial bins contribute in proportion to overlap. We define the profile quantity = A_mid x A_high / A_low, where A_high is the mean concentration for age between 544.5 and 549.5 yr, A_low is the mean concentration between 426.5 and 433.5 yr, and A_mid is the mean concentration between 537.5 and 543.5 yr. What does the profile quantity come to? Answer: 571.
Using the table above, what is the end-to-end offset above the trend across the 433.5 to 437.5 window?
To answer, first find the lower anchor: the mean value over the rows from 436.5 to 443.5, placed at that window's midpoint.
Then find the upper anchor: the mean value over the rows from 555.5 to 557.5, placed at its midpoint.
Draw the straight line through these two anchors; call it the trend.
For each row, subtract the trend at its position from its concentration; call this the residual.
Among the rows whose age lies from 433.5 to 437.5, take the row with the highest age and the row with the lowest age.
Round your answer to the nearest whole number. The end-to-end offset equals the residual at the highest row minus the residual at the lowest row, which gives -50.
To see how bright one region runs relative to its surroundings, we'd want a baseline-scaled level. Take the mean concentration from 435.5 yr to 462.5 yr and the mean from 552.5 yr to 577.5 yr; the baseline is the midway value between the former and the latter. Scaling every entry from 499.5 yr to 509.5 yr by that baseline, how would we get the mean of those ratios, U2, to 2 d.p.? 1.16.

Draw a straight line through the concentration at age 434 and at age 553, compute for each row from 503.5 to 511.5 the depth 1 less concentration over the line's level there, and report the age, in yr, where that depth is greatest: 511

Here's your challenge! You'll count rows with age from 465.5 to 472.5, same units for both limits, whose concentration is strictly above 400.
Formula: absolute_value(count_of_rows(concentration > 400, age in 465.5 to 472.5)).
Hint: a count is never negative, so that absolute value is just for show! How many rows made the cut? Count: 2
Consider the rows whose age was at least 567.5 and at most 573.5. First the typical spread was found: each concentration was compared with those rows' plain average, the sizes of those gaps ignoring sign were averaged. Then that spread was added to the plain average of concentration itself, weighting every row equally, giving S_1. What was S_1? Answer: 405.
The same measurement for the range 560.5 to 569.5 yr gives 427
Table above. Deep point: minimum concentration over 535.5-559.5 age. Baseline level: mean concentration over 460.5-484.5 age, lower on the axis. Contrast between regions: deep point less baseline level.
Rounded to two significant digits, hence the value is -16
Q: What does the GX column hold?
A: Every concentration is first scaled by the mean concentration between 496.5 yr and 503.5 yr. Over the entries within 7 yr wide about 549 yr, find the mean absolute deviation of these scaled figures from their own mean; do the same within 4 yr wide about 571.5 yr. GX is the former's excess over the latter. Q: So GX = 0.013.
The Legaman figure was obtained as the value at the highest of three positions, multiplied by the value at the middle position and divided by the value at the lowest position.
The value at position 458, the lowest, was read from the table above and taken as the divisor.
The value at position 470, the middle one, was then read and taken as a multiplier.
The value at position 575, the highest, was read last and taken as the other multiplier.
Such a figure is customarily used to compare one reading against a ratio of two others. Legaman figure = 460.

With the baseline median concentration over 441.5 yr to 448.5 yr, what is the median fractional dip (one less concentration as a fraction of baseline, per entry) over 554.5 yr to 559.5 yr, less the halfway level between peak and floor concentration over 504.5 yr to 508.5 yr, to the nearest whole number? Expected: -421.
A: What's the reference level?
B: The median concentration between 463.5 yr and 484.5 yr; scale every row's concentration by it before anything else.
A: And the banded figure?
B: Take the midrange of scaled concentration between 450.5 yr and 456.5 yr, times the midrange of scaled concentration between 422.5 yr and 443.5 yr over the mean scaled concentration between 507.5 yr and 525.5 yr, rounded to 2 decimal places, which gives 0.57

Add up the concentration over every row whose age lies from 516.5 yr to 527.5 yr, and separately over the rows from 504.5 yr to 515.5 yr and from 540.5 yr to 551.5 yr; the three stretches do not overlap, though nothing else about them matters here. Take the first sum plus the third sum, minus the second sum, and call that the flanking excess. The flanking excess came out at 3904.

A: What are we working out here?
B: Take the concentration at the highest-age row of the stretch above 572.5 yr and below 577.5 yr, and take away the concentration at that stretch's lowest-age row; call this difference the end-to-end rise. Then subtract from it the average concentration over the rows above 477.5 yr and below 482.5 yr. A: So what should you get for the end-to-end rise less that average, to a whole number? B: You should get -406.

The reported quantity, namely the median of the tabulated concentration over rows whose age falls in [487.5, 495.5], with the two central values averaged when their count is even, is 407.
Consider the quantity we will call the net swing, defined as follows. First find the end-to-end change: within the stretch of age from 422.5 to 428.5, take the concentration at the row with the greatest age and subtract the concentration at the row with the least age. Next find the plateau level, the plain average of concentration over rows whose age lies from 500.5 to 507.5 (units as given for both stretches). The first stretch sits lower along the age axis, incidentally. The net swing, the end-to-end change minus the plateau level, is -414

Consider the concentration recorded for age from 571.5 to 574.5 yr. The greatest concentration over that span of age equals 413.9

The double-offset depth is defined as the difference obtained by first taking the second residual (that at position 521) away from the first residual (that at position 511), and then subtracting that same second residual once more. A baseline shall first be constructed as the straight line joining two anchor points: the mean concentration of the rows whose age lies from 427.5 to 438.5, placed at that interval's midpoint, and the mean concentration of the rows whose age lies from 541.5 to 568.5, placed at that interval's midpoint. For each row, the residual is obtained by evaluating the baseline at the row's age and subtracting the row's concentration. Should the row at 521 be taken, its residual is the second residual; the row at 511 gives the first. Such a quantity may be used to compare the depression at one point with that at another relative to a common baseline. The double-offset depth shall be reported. -46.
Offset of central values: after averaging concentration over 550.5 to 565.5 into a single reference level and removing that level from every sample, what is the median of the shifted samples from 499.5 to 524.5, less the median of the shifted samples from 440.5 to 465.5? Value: 23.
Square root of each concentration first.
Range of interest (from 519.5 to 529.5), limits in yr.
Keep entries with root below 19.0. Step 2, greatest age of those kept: 525 yr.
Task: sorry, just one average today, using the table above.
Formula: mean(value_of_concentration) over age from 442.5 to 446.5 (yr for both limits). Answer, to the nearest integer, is 213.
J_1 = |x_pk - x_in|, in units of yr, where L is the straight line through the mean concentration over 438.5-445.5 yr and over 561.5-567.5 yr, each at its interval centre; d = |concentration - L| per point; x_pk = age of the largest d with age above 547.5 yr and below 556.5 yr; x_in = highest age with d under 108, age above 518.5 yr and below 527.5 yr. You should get 26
